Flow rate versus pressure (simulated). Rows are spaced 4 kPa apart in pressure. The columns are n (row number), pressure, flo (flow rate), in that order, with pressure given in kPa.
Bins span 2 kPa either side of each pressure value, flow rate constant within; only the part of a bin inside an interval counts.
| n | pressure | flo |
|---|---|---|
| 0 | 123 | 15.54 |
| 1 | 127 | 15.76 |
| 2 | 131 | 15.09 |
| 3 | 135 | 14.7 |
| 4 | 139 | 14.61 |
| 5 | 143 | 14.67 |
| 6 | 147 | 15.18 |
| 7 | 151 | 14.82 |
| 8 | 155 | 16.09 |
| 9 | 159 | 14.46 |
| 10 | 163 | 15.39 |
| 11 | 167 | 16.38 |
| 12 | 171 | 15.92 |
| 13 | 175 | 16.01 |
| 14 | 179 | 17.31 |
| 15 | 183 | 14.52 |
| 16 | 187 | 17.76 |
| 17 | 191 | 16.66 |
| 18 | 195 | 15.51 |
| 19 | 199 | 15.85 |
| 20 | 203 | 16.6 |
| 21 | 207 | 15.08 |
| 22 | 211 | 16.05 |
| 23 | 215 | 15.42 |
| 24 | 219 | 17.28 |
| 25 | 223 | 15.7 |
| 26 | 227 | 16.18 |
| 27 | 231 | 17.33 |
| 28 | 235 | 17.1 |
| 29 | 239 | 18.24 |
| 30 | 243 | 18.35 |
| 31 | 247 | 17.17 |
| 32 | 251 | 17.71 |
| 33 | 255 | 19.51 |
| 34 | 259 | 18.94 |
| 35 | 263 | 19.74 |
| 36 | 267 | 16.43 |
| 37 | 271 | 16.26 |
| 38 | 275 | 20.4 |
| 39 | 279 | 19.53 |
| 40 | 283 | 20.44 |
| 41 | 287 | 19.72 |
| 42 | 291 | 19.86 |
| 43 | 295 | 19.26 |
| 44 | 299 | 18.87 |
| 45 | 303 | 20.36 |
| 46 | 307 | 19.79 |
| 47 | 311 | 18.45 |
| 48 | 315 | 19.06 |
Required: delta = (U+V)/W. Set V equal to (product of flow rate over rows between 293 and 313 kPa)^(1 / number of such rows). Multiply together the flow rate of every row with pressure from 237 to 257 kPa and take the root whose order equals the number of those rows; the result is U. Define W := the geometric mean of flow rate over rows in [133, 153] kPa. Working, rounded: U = 18.2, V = 19.3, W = 14.8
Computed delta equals 2.54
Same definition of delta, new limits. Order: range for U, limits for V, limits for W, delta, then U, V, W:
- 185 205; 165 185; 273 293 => 1.62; 16.5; 16.0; 20.0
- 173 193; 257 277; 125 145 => 2.32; 16.4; 18.3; 15.0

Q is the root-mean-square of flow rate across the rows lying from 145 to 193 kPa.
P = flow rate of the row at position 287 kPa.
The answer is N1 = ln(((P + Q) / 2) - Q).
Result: 0.6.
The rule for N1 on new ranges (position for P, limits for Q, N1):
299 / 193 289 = -0.5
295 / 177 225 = 0.4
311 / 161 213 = 0.2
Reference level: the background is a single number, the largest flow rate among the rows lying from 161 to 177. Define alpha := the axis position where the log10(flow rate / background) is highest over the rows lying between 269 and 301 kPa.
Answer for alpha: 283 kPa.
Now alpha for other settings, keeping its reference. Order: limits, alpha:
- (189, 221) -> 219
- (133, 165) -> 155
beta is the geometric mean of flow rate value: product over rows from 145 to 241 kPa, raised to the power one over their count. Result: 16.1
